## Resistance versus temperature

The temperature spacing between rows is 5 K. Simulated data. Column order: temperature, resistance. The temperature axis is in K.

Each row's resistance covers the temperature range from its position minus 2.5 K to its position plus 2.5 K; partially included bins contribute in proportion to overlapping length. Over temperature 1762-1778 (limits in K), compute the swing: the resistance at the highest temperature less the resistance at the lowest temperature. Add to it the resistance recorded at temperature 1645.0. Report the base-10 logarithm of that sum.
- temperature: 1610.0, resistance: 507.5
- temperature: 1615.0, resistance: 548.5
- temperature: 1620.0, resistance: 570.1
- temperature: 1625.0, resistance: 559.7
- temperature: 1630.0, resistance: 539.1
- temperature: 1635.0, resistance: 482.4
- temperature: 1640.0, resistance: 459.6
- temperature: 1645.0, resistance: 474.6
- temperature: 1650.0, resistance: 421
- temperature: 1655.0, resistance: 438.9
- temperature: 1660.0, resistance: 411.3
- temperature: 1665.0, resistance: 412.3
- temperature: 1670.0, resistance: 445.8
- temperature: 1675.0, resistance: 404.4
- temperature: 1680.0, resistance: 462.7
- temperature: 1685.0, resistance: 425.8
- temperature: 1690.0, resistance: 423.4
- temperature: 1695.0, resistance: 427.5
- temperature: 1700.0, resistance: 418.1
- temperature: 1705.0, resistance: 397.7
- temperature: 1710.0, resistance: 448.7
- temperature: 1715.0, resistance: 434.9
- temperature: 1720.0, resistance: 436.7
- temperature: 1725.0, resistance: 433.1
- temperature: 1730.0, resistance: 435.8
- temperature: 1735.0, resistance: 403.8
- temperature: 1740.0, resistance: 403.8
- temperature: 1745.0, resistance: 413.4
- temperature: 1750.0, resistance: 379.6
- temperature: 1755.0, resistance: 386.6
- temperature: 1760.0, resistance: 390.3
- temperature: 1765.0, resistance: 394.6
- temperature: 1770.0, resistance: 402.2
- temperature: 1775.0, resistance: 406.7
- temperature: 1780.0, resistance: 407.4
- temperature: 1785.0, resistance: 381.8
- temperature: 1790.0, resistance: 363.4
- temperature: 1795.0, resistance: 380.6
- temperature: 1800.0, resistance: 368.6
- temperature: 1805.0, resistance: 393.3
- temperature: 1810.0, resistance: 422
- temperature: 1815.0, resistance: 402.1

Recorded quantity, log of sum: 2.69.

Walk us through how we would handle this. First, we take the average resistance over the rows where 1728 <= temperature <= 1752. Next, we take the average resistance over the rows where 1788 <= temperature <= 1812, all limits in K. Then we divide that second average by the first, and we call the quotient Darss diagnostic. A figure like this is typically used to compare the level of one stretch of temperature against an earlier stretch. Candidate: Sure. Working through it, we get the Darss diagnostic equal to 0.95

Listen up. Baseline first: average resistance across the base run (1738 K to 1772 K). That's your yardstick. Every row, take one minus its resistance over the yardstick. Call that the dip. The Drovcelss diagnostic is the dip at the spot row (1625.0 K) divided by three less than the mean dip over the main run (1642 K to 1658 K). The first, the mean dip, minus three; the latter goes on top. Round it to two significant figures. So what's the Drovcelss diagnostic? 0.13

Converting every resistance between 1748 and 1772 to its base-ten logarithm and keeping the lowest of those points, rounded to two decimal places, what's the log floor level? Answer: 2.58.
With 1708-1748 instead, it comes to 2.61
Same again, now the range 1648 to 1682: 2.61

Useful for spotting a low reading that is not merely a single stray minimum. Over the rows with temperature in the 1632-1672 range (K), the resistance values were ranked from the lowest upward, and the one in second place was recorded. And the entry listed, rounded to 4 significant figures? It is 412.3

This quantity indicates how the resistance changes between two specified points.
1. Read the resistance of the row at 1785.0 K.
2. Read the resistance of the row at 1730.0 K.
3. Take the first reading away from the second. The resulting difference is 54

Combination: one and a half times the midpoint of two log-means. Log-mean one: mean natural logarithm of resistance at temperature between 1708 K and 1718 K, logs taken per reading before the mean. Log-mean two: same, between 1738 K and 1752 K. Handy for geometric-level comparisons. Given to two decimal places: 9.06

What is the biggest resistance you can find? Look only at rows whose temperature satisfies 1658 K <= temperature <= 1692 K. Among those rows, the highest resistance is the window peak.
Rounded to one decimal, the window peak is 462.7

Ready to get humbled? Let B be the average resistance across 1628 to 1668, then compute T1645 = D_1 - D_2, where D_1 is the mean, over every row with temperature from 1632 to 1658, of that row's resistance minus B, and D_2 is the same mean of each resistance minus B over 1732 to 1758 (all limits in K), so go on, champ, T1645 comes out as 58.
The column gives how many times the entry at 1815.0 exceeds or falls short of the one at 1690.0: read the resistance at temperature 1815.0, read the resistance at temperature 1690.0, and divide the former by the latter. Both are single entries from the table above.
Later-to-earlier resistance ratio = 0.95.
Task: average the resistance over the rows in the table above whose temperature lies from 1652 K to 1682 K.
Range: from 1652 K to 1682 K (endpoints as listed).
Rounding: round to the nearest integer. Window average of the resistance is 429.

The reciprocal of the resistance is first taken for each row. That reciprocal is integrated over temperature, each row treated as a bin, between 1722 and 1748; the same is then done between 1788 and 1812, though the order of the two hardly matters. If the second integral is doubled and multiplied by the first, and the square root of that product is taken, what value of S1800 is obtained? 0.0882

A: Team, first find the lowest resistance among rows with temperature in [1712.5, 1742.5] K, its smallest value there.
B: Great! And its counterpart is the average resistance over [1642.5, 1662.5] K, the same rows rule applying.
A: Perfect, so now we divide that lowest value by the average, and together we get 0.93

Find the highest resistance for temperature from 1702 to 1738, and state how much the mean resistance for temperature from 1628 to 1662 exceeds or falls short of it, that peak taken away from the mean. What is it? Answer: 12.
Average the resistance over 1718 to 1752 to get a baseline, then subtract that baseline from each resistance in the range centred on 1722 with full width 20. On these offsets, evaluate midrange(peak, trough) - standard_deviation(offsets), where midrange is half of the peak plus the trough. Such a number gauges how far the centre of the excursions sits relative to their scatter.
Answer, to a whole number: 18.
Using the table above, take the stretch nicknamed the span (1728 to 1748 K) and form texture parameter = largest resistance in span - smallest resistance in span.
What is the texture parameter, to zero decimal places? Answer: 32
